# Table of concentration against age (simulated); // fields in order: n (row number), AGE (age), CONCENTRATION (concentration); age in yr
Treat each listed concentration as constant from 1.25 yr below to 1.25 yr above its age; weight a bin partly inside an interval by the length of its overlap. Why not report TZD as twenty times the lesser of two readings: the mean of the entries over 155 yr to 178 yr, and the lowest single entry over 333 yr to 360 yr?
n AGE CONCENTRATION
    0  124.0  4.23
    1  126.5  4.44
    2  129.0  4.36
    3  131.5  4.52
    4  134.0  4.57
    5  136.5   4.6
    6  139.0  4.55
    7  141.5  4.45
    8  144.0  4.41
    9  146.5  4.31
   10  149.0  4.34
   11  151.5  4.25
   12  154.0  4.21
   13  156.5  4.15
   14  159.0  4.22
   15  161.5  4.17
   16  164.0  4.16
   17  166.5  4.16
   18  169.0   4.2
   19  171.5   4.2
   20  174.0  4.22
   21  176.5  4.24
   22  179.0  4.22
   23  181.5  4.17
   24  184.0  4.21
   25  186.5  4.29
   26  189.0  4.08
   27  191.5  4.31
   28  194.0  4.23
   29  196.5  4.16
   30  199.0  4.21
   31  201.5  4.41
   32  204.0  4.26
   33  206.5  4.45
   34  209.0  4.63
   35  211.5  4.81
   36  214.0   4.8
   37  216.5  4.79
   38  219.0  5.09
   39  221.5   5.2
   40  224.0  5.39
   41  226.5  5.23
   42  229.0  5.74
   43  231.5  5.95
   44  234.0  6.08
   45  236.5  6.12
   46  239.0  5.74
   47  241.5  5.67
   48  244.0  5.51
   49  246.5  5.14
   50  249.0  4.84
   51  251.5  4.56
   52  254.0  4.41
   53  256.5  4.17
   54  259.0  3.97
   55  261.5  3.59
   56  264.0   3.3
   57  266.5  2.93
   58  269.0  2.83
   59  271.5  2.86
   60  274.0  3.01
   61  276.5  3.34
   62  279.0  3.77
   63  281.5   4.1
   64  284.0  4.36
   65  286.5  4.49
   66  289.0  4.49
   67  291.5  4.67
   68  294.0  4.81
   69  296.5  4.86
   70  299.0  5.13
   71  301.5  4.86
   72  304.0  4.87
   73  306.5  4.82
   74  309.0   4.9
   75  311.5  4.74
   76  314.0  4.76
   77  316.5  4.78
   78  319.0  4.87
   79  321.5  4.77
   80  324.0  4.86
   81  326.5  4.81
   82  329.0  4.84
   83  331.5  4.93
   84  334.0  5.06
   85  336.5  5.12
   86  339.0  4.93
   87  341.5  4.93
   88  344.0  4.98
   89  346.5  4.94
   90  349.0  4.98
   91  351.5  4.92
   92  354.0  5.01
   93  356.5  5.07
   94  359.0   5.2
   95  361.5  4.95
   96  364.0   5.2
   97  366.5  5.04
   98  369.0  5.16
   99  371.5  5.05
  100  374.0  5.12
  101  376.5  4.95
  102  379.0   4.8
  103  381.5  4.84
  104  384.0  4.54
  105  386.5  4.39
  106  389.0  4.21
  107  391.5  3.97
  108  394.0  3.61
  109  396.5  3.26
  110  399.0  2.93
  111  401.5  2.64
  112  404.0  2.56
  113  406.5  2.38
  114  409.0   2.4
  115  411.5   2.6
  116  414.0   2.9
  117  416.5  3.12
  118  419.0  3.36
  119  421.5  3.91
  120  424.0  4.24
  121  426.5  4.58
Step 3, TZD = 84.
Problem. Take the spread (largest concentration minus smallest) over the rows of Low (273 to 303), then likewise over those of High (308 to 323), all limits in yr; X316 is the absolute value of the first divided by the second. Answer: 13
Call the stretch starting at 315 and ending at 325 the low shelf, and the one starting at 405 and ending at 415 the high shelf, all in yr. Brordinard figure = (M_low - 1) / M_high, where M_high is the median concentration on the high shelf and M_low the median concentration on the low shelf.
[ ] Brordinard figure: 1.5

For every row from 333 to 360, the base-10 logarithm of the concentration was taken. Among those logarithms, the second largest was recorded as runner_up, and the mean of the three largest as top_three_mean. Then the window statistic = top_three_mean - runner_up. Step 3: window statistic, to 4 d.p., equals 0.0008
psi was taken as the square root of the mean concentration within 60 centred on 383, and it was 2.04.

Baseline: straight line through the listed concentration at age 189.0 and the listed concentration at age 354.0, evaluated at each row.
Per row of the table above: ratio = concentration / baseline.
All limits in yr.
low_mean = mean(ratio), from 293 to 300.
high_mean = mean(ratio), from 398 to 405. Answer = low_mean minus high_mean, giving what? 0.54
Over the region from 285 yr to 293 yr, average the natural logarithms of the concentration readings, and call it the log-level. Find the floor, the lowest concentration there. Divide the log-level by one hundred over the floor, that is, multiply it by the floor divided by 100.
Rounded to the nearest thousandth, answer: 0.068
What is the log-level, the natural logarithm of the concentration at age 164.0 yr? 1.43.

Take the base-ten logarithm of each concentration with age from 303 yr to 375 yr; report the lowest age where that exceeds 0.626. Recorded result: 304.0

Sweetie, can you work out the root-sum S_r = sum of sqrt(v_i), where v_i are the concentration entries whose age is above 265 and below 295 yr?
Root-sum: 23.3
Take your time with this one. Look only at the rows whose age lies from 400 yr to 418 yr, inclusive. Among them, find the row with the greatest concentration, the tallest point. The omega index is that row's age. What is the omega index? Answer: 416.5 yr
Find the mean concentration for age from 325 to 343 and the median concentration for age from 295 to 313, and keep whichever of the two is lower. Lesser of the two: 4.9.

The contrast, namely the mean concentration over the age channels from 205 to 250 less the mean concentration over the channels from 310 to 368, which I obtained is 0.3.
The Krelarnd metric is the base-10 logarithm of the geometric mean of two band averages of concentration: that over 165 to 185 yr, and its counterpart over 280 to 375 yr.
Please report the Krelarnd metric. 0.656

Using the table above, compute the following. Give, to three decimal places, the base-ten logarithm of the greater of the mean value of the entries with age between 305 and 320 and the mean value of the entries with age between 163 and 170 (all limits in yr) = 0.682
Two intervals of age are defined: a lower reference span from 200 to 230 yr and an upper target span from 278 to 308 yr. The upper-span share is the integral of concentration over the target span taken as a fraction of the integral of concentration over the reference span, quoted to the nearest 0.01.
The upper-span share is 0.94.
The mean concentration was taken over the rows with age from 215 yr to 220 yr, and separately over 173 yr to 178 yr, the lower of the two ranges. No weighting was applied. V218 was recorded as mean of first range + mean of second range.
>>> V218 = 9.2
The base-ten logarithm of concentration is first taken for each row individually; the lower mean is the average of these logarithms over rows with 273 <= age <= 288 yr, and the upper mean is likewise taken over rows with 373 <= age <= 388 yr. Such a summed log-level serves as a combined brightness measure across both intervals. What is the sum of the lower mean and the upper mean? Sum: 1.26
